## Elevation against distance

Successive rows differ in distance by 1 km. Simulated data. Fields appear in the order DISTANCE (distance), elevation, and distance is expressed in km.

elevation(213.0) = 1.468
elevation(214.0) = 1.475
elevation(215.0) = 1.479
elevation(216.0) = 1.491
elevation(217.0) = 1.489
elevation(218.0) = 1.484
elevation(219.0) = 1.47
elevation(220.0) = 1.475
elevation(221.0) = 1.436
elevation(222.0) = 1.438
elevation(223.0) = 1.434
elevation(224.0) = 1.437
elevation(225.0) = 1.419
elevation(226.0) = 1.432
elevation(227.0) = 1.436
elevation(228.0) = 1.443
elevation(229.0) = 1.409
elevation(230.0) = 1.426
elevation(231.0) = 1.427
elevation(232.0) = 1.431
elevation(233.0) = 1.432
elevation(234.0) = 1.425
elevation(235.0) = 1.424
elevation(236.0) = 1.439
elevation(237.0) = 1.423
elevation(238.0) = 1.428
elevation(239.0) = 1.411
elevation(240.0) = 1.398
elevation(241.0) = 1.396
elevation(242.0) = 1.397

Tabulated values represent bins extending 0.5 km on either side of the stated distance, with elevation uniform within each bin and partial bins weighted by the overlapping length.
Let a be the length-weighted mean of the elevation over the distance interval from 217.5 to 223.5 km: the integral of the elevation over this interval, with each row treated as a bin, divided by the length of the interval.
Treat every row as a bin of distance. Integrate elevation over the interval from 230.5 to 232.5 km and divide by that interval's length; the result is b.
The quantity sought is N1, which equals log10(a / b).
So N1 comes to 0.008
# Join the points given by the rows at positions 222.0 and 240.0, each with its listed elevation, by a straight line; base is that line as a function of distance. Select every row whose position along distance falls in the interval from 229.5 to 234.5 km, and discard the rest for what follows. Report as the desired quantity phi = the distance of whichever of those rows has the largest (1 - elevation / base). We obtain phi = 230.0 km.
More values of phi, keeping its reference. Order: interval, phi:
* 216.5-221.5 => 221.0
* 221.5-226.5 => 225.0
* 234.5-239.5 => 239.0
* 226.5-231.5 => 229.0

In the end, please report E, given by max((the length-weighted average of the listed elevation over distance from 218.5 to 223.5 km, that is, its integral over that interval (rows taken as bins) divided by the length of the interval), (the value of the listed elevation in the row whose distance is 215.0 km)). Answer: 1.48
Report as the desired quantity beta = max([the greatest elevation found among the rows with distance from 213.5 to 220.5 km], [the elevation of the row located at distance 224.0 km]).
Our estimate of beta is 1.491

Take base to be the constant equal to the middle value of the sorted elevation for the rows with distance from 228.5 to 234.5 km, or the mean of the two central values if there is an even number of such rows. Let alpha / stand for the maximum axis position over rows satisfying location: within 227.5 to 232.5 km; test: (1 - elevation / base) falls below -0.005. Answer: 228.0 km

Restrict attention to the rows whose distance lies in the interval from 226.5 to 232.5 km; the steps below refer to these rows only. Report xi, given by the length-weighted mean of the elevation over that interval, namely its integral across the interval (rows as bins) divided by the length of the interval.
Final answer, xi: 1.43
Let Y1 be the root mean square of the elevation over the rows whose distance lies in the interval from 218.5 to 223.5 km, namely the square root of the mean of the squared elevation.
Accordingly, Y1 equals 1.45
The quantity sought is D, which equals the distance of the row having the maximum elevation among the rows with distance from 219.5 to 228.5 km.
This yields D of 220.0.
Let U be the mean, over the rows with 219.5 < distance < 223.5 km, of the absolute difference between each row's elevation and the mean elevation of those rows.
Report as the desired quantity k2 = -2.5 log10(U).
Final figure 4.6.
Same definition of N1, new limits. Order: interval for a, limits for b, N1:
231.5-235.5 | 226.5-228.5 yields -0.003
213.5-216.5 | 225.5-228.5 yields 0.013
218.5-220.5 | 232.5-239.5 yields 0.014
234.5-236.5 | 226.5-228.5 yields -0.002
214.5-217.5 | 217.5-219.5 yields 0.003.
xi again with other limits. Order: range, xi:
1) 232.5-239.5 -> 1.43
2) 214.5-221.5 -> 1.47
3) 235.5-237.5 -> 1.43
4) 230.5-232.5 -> 1.43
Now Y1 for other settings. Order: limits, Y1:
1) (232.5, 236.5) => 1.43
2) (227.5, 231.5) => 1.43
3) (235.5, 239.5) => 1.43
